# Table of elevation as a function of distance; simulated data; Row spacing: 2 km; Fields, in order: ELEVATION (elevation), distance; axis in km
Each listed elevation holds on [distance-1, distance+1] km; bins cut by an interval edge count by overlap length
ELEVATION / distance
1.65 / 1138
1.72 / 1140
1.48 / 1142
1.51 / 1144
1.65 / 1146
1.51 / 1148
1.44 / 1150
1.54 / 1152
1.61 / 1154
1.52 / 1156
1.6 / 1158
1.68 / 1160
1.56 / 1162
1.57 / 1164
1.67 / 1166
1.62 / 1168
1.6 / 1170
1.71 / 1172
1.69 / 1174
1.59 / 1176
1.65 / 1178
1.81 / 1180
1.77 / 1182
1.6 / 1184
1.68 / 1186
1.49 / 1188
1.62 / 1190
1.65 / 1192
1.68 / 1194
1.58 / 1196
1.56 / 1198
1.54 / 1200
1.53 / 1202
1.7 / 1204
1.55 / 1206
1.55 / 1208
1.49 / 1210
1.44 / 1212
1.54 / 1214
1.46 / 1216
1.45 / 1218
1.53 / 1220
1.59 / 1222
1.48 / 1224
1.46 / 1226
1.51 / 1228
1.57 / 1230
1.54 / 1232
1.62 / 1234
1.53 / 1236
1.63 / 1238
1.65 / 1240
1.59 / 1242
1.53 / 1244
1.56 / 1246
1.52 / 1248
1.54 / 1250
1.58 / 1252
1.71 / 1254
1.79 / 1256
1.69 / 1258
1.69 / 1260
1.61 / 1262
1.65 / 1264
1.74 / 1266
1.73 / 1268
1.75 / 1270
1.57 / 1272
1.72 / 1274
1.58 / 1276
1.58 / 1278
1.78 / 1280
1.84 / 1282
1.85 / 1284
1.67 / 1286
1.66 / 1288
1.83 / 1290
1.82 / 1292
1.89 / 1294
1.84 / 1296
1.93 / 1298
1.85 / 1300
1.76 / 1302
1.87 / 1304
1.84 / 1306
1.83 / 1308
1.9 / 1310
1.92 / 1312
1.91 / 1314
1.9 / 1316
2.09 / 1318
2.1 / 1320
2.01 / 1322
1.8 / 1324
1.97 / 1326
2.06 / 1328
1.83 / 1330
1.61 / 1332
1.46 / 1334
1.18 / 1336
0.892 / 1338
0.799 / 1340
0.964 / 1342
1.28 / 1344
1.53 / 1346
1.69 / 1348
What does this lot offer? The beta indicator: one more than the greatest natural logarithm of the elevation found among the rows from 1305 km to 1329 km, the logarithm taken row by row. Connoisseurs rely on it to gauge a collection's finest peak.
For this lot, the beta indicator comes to 1.74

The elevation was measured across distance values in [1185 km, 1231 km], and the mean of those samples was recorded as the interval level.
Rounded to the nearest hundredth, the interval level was 1.55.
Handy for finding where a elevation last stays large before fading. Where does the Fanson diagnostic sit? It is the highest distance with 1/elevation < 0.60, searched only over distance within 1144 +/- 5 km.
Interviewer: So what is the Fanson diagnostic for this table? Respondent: 1140 km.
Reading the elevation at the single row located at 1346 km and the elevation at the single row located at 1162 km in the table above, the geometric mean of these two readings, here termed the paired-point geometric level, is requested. 1.54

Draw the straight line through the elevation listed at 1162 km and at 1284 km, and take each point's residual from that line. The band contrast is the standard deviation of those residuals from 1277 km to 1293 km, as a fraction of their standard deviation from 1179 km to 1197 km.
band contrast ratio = 0.9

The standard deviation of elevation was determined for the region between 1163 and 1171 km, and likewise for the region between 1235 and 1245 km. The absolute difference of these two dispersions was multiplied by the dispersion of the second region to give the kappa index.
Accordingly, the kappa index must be 0.001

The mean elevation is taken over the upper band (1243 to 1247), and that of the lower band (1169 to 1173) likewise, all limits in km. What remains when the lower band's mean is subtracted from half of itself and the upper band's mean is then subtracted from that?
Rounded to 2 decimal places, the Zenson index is -2.37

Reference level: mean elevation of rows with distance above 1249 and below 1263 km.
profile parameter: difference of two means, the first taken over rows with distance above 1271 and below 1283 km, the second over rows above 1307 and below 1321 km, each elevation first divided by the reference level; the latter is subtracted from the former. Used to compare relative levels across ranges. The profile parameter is -0.16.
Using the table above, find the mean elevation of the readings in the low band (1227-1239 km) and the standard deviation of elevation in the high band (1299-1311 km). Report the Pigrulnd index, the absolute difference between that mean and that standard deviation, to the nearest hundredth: 1.52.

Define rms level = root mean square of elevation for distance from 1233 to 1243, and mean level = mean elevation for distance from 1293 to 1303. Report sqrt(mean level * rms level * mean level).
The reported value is 2.35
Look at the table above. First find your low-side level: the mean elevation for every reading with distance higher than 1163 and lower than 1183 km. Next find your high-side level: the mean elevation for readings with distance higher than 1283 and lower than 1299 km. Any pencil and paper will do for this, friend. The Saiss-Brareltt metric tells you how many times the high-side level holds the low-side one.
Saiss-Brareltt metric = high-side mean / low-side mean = 1.09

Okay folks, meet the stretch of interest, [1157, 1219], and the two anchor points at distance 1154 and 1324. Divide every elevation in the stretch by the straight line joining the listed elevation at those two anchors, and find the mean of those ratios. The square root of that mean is 0.99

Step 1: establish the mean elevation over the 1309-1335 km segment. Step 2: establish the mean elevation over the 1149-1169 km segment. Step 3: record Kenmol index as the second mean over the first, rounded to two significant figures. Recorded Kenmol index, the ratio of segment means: 0.84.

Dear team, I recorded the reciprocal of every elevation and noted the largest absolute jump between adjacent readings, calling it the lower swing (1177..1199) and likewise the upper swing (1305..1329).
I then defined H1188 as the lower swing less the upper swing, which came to 0.018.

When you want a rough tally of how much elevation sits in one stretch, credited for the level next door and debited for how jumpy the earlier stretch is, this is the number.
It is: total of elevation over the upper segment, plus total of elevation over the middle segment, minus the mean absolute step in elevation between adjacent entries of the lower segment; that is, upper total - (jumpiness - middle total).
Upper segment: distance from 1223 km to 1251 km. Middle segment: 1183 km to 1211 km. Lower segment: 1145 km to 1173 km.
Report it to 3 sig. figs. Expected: 43.9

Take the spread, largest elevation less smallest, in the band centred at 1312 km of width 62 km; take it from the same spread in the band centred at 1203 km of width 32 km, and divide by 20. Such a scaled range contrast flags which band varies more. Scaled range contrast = -0.052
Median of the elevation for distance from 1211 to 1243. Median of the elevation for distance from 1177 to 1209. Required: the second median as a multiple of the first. 1.05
